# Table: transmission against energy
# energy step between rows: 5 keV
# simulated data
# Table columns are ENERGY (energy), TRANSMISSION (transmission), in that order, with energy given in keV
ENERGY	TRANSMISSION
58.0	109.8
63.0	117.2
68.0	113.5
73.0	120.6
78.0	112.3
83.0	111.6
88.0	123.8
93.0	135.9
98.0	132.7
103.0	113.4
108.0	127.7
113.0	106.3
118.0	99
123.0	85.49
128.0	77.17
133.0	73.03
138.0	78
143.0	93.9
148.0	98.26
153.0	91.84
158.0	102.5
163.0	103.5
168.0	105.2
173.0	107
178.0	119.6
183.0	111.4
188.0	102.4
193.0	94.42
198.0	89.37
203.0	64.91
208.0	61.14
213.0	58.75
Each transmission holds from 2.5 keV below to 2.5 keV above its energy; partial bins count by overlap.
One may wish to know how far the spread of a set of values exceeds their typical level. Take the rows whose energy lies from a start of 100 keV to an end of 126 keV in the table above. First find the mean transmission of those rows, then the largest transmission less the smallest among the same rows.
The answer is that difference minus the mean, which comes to -64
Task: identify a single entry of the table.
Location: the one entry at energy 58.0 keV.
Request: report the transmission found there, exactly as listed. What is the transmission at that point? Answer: 109.8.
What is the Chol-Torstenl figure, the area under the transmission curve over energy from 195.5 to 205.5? 771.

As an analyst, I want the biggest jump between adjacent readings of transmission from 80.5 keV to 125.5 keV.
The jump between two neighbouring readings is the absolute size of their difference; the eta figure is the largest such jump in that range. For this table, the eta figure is 21.4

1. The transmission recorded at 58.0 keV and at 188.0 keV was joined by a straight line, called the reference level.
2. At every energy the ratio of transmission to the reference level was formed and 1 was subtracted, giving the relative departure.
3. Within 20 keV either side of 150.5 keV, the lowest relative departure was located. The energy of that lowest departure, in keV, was 133.0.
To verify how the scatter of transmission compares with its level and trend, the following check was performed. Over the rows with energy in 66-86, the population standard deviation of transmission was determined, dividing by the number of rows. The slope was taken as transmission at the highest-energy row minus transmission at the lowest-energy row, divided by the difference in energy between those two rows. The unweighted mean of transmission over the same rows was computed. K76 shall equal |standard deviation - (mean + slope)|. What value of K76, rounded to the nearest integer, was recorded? 111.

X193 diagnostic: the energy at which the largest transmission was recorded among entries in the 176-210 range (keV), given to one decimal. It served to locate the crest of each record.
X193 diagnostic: 178.0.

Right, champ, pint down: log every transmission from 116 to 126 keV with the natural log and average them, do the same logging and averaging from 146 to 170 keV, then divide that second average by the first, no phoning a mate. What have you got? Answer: 1.02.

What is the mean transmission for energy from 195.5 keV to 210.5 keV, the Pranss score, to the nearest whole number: 72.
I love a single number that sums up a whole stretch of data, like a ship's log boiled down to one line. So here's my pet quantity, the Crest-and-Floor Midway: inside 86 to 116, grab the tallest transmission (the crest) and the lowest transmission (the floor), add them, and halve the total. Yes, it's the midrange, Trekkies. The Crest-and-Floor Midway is 121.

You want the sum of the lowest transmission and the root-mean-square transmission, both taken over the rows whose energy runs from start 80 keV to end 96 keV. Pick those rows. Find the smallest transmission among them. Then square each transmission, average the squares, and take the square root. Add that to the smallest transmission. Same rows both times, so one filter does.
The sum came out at 236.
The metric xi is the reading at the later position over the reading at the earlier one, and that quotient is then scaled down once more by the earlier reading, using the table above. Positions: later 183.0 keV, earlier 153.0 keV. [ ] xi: 0.013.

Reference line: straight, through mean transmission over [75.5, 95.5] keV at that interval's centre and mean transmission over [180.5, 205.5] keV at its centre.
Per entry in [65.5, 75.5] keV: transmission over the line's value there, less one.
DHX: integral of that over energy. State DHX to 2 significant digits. -0.62 keV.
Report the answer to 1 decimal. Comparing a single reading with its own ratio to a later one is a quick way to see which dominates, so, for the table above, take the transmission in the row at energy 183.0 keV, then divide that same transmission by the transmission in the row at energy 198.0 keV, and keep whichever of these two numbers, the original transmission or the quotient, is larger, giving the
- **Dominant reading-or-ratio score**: 111.4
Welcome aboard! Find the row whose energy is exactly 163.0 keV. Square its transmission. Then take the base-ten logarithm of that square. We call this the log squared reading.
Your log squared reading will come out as 4.03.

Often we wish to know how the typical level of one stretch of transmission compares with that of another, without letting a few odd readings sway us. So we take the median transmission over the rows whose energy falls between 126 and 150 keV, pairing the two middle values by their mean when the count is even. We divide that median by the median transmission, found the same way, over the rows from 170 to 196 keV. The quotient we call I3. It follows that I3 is 0.7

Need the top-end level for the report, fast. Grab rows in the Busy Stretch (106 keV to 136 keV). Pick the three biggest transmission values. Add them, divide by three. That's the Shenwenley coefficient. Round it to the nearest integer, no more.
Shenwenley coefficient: 111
